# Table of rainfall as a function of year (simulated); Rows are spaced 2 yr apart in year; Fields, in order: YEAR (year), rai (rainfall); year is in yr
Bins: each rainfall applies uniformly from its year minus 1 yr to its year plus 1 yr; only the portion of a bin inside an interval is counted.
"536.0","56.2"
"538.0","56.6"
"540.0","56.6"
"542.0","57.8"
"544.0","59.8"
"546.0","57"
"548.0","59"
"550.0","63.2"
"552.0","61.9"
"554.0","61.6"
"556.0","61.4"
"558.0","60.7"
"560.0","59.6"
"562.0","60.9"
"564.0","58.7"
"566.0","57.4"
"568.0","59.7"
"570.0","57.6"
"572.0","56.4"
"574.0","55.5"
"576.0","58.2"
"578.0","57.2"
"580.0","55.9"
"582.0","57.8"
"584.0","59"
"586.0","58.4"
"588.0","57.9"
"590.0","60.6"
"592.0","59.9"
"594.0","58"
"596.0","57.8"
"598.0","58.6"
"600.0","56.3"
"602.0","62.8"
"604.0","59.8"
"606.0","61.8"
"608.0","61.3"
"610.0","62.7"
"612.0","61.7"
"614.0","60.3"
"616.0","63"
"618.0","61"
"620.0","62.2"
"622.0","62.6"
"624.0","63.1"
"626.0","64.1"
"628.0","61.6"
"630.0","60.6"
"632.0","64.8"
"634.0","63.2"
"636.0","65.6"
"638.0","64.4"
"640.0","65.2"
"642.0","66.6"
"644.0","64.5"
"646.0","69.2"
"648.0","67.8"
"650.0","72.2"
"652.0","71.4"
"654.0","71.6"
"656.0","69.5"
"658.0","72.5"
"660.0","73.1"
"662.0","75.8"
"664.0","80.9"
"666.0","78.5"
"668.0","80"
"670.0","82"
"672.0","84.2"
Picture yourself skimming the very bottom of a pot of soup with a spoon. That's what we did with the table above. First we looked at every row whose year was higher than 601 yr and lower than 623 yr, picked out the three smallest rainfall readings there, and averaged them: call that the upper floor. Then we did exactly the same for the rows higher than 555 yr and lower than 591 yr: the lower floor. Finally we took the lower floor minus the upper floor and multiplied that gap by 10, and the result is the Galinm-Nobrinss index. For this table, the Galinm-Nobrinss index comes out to -44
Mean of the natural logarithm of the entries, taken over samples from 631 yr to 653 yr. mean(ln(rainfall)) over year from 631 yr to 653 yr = 4.20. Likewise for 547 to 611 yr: 4.08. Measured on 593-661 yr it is 4.16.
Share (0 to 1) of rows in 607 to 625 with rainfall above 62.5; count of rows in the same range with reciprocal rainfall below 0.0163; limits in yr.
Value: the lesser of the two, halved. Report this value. 0.22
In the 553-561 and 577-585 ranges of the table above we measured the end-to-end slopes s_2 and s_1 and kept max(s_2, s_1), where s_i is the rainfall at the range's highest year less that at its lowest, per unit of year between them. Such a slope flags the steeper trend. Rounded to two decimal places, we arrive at 0.30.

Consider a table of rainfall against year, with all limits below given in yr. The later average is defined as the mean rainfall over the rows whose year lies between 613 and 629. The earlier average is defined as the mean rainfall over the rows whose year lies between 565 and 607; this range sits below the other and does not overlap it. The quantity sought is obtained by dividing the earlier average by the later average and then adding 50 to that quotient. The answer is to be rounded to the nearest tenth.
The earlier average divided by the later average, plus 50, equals 50.9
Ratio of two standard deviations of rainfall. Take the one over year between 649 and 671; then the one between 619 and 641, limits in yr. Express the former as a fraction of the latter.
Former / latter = 2.79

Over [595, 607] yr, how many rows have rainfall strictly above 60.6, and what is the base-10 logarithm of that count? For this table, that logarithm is 0.3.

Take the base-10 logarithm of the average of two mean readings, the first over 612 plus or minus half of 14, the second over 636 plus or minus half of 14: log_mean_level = 1.80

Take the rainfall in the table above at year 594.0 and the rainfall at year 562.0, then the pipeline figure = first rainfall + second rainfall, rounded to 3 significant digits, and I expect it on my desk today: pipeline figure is 119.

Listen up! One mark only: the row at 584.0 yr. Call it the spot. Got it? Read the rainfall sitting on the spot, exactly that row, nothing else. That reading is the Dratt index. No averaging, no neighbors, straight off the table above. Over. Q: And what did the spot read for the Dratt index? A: 59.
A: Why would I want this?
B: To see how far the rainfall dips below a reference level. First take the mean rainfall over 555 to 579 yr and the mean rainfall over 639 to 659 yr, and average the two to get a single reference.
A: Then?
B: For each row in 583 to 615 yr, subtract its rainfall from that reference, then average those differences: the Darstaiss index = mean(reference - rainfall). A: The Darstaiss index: 4.0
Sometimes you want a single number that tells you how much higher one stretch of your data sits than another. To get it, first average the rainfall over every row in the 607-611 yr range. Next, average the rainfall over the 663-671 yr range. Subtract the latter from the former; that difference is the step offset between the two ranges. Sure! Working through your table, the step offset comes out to -18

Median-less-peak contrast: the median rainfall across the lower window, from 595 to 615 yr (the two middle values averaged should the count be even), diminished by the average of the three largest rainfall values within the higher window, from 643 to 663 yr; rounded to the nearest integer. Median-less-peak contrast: -13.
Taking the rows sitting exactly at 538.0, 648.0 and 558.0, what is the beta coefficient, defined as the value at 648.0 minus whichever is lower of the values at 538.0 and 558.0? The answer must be 11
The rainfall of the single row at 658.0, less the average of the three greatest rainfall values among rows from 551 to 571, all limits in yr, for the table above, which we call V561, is 10.9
